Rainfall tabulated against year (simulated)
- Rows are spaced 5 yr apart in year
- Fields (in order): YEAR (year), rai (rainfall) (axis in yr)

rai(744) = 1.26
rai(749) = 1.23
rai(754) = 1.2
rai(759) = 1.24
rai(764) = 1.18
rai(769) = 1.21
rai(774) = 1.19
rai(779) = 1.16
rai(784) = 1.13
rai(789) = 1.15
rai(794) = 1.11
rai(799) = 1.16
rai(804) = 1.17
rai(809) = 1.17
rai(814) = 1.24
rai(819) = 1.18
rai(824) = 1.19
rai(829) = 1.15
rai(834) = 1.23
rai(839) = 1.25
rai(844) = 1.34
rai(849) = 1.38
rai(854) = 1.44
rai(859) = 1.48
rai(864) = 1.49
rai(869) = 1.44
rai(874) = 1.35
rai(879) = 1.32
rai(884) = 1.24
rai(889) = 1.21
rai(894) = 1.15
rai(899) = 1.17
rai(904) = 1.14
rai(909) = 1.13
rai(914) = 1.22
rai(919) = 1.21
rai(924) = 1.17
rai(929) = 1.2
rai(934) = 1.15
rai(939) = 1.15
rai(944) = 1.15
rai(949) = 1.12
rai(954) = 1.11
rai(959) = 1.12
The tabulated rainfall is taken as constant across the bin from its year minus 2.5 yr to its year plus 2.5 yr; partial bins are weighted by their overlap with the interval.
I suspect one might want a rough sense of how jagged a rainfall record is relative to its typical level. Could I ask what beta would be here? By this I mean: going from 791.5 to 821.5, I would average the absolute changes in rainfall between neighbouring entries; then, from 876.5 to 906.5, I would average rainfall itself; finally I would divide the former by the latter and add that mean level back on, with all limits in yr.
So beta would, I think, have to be 1.24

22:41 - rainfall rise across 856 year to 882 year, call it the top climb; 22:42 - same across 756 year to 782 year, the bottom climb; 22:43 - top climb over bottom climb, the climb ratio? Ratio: 2.0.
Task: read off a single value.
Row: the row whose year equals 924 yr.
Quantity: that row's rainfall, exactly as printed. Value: 1.17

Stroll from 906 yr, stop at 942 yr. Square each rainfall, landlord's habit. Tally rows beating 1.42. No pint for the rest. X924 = 3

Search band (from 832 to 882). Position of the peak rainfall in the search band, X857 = 864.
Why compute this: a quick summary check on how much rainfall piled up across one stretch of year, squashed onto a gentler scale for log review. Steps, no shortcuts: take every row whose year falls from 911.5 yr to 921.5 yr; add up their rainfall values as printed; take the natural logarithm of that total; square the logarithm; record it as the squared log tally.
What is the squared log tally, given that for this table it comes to 0.79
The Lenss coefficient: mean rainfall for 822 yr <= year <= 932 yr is 1.27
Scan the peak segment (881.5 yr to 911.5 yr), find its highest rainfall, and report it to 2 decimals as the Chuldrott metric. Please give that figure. 1.24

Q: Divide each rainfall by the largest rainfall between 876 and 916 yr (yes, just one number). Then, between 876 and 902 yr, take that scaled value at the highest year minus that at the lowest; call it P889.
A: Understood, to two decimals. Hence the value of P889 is -0.11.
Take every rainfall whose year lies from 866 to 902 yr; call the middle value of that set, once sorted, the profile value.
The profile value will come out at 1.24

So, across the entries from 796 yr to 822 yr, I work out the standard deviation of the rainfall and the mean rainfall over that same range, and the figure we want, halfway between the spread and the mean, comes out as 0.61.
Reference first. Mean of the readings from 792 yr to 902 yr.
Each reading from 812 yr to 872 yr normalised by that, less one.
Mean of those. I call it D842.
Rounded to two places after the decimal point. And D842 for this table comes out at 0.04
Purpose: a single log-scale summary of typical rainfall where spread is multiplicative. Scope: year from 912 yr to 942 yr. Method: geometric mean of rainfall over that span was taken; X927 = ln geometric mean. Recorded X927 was 0.17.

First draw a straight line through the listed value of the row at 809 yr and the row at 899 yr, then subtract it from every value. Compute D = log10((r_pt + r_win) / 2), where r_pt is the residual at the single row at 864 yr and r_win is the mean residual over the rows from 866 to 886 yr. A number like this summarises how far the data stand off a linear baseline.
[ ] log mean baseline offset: -0.61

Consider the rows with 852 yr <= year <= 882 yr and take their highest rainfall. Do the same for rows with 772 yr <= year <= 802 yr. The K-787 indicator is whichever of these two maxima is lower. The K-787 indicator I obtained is 1.190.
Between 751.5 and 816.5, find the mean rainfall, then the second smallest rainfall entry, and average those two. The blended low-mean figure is 1.15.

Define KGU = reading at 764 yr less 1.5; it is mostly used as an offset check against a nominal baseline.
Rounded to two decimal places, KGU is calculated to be -0.32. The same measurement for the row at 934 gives -0.35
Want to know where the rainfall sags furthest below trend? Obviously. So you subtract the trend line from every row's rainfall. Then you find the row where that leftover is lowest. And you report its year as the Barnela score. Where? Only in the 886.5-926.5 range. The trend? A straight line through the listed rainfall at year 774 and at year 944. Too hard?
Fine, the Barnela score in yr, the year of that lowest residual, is 909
